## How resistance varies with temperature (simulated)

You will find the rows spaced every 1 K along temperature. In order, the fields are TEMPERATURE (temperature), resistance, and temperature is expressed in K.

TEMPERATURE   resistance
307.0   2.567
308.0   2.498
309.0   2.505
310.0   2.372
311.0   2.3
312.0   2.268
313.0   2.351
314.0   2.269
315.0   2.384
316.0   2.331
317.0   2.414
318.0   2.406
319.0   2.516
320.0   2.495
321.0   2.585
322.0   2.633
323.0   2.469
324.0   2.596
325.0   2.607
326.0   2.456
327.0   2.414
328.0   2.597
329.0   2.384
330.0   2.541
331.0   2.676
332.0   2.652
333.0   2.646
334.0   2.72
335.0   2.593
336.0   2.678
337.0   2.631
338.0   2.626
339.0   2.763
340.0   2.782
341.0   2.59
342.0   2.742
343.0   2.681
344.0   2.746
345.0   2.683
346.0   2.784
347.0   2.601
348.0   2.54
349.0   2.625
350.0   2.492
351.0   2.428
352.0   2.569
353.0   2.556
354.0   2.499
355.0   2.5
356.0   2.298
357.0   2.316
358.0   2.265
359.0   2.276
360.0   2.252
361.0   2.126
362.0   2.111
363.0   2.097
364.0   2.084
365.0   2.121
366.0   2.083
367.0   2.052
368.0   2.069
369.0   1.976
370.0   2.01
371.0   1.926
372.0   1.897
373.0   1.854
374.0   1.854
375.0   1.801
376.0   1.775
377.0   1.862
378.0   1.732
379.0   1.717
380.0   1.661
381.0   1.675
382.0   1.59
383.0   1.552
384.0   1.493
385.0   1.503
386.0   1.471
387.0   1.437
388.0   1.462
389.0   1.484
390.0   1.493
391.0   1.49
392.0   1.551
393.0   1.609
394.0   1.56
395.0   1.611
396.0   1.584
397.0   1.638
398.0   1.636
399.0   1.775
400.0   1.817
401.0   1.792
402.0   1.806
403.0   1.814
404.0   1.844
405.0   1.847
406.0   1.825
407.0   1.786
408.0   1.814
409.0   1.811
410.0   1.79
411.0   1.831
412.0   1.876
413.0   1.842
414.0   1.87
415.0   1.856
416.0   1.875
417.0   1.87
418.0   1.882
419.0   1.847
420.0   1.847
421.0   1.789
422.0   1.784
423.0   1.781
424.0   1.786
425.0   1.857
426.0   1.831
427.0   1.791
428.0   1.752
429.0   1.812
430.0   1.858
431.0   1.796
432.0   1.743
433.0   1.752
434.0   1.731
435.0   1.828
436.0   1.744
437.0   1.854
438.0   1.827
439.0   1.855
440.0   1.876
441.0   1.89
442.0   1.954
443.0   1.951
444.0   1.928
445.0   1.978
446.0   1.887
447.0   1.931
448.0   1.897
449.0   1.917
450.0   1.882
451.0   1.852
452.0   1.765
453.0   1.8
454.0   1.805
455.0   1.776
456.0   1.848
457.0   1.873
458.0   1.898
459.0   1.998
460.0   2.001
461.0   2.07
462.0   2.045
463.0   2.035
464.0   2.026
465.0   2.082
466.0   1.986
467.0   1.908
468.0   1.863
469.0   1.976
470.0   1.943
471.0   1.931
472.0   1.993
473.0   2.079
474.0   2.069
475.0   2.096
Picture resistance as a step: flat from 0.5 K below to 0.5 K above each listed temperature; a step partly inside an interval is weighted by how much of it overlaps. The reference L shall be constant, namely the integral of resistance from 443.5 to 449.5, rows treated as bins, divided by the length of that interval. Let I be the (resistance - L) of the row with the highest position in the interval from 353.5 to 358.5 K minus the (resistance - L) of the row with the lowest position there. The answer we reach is -0.23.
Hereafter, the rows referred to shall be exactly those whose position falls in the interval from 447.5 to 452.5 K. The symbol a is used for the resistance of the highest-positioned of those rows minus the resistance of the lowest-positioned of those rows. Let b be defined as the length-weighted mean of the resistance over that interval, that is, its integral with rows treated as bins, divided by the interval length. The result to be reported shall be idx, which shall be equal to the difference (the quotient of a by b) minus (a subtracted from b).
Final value -2.07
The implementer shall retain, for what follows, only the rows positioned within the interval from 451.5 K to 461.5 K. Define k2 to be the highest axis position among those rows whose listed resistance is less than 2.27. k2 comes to 461.0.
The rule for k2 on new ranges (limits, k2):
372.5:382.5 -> 382.0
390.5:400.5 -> 400.0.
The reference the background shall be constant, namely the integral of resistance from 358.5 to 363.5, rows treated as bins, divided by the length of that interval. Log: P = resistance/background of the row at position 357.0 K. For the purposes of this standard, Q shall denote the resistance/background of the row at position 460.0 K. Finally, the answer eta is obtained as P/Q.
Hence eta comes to 1.16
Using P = 1.1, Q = 0.92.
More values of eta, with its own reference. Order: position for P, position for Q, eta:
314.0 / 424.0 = 1.27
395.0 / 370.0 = 0.80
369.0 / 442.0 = 1.01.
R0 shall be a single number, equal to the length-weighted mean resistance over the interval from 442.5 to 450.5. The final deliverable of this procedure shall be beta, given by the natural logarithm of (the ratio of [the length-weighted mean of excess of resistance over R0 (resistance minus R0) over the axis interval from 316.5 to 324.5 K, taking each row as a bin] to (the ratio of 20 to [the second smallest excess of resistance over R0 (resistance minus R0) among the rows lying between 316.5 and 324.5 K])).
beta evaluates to -4.2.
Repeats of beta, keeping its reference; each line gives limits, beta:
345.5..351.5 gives -4.0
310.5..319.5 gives -4.9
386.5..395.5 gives -4.7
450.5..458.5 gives -7.3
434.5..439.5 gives -7.7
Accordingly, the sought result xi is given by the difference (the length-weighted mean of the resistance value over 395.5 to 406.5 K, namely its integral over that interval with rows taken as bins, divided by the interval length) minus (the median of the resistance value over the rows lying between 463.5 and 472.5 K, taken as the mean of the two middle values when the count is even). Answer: -0.21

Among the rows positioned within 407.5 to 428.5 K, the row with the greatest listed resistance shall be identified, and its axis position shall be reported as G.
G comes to 418.0 K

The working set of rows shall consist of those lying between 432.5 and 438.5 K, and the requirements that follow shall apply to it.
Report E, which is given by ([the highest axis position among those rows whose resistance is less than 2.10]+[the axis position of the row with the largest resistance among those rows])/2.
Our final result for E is 437.5 K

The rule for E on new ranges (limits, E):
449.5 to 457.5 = 453.5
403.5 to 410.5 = 407.5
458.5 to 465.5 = 465.0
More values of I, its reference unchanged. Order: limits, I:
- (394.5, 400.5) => 0.21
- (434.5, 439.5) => 0.03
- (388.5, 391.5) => 0.01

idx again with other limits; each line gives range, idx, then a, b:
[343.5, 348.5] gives -2.95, -0.21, 2.7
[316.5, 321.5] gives -2.24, 0.17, 2.5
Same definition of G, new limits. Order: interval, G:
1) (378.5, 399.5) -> 399.0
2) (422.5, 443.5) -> 442.0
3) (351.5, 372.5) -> 352.0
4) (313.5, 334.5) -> 334.0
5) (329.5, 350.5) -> 346.0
